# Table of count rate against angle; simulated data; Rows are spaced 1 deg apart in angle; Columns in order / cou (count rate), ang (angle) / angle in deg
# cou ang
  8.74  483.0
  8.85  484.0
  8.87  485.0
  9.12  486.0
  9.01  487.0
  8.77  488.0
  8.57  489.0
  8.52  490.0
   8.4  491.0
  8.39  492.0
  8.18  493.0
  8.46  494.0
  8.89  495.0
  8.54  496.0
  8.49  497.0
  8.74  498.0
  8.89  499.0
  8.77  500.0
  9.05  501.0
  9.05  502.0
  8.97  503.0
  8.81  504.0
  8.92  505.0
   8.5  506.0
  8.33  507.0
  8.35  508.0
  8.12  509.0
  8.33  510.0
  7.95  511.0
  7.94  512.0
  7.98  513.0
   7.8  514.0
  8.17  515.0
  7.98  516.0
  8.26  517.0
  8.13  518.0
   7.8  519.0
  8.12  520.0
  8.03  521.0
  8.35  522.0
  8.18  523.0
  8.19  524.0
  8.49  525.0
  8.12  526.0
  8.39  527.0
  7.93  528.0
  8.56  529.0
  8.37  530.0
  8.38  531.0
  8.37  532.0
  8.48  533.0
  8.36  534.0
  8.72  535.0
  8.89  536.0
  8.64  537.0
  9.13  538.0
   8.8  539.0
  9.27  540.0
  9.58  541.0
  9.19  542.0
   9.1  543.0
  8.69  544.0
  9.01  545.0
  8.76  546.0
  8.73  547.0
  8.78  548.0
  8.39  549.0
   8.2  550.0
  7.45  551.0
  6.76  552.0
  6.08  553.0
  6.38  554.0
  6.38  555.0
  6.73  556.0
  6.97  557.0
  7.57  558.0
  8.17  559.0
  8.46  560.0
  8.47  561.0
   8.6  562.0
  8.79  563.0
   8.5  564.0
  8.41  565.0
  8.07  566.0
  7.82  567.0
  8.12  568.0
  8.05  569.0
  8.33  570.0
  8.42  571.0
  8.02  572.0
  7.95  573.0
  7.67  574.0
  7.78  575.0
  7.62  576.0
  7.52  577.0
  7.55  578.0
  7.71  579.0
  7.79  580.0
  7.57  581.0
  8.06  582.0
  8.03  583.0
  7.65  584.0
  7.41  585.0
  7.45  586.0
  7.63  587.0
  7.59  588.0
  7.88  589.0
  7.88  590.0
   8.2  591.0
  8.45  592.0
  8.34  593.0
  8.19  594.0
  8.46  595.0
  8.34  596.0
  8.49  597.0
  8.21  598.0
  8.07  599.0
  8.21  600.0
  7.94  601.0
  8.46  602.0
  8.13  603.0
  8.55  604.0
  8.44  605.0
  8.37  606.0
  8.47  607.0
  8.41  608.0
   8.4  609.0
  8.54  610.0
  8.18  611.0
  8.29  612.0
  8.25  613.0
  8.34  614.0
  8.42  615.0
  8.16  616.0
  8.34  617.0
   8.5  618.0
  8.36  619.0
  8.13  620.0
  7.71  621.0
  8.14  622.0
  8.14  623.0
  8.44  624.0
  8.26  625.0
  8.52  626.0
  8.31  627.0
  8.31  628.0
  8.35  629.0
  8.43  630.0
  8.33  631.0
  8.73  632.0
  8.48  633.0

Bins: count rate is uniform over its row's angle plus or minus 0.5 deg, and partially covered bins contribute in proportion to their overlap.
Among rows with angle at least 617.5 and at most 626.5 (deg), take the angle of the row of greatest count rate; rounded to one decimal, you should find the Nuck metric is 626.0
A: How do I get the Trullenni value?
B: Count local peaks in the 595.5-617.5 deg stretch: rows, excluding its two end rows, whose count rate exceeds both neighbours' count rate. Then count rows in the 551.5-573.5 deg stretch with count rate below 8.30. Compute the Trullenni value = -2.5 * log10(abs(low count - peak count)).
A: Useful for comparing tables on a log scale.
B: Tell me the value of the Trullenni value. -1.9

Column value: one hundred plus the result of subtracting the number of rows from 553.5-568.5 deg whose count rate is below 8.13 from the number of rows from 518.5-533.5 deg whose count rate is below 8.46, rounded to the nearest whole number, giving 104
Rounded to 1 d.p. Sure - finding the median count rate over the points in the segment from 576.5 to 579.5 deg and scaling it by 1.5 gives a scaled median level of 11.3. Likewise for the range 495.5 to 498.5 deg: 12.8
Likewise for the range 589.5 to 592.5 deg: 12.3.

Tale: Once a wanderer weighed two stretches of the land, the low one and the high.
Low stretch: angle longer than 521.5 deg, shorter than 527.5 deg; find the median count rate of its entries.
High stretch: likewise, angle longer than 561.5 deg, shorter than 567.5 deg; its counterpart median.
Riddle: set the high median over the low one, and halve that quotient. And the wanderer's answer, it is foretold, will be 0.51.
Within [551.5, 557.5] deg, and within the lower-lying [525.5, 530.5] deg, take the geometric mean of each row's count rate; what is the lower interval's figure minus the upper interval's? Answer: 1.7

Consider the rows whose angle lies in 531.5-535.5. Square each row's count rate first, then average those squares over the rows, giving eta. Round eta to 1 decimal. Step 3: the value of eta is 72.0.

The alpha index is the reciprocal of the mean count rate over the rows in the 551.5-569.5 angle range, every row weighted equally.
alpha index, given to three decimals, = 0.130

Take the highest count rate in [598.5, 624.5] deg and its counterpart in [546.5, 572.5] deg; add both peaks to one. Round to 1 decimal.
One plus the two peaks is 18.3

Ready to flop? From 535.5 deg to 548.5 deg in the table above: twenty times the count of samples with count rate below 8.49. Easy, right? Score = 0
